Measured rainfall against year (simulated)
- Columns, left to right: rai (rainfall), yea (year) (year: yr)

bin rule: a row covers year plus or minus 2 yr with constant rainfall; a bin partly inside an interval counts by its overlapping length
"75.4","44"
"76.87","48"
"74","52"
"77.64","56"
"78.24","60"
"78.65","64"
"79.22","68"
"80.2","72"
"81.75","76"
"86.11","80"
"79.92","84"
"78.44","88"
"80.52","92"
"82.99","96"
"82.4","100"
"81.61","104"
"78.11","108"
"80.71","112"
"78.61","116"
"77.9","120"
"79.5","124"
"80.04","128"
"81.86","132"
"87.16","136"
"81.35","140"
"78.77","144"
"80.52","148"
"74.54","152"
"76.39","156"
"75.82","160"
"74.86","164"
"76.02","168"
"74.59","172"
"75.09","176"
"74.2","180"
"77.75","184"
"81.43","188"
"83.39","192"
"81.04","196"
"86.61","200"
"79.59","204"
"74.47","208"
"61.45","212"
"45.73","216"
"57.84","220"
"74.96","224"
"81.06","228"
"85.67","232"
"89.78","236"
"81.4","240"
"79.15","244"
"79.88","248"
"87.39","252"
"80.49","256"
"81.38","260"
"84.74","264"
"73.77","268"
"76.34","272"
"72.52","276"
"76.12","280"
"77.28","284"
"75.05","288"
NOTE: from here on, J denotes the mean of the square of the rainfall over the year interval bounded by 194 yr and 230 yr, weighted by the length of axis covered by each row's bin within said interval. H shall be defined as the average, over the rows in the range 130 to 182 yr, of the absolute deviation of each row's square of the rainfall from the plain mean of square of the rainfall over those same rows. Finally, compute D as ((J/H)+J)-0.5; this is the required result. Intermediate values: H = 505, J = 5261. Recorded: 5271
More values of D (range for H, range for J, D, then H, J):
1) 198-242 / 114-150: 6513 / 1486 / 6509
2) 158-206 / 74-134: 6528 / 535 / 6517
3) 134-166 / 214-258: 6049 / 520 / 6038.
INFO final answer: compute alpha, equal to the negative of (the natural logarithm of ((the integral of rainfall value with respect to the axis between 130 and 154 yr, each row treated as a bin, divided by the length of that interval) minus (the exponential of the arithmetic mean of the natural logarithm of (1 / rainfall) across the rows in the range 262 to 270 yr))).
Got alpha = -4.39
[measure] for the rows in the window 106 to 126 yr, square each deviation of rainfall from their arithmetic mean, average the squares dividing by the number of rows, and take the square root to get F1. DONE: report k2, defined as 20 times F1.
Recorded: 21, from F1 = 1.0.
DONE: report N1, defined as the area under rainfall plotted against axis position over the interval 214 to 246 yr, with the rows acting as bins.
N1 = 2382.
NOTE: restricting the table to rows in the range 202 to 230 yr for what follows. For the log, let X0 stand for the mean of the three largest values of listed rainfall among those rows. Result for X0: 78.5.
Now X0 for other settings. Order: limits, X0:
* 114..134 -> 80.5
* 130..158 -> 83.5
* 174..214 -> 83.8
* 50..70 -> 78.7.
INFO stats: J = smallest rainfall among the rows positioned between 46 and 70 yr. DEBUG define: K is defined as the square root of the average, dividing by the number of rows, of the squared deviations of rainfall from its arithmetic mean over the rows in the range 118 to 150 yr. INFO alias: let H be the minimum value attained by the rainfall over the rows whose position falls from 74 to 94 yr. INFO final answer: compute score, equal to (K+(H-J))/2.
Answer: 4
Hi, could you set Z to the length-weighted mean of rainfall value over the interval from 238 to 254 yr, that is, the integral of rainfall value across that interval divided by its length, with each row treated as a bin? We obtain 82.0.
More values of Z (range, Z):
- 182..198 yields 80.9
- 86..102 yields 81.1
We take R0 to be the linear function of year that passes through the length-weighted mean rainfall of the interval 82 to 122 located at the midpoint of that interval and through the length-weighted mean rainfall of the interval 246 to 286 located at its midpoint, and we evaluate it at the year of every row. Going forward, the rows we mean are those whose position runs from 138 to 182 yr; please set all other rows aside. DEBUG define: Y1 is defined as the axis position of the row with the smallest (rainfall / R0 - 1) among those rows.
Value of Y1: 180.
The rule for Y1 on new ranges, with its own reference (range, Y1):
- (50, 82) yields 52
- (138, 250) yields 216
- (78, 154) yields 152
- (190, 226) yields 216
